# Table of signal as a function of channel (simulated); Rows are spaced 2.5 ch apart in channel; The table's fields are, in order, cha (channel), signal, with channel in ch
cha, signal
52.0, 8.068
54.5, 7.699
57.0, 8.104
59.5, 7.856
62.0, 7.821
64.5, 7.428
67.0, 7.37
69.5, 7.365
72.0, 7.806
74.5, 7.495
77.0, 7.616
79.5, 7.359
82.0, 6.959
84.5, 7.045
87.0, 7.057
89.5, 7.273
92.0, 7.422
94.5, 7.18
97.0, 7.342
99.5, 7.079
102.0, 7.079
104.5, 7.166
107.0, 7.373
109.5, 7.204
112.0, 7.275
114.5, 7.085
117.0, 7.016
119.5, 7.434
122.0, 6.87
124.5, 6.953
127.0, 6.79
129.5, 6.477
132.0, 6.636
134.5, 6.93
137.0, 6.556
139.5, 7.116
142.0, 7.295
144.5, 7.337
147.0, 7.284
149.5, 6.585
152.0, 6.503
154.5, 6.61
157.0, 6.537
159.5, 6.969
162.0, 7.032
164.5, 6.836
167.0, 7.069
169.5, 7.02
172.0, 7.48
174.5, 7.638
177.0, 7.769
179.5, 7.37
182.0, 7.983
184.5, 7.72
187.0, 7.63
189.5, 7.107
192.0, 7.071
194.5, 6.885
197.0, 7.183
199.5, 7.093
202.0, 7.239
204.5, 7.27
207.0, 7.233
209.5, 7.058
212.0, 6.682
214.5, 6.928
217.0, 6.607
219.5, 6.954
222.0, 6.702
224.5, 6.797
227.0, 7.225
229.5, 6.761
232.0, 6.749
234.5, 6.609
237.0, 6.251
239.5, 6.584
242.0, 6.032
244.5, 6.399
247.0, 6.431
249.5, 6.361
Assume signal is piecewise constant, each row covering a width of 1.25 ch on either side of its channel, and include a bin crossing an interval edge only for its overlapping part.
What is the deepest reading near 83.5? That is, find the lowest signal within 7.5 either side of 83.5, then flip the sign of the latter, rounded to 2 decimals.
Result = -6.96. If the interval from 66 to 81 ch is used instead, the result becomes -7.36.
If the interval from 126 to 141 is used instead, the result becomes -6.48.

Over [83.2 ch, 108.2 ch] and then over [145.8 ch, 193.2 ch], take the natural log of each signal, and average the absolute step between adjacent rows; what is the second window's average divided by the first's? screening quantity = 1.7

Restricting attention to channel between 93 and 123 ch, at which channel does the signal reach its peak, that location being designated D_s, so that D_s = 119.5 ch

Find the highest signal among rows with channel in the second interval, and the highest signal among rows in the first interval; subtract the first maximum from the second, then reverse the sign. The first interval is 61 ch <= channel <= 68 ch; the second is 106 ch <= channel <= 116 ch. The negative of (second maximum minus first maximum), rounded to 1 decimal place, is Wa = 0.4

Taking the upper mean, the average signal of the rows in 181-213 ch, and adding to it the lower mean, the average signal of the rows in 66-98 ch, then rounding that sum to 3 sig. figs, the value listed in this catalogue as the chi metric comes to 14.6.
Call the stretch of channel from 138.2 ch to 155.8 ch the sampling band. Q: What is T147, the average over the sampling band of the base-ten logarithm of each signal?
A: 0.842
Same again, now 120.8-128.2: 0.837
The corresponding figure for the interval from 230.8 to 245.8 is 0.808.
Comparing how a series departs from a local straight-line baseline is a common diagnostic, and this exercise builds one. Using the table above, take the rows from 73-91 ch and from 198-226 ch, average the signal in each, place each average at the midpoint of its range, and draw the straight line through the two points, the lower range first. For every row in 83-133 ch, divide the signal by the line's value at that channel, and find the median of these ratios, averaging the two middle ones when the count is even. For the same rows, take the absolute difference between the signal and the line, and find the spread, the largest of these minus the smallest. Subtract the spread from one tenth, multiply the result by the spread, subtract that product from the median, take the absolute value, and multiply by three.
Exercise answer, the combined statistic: 4.1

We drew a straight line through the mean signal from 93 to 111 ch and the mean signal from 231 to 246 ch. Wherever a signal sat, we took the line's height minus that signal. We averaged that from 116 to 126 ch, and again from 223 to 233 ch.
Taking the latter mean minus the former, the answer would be -0.4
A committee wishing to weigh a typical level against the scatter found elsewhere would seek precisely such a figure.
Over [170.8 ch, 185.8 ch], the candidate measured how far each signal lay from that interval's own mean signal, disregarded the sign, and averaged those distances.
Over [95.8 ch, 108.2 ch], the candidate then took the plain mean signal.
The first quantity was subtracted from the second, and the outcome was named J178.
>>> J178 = 7.04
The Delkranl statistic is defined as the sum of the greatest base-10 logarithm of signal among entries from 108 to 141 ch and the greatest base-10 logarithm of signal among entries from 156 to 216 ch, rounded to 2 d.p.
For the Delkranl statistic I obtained 1.77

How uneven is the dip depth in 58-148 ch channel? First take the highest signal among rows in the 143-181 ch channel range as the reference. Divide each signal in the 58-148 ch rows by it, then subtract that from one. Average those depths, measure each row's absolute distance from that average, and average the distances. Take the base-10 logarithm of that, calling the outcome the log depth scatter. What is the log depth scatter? -1.49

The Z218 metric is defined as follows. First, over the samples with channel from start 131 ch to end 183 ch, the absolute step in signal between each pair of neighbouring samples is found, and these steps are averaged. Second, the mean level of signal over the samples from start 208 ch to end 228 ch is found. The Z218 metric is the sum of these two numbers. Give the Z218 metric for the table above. 7.13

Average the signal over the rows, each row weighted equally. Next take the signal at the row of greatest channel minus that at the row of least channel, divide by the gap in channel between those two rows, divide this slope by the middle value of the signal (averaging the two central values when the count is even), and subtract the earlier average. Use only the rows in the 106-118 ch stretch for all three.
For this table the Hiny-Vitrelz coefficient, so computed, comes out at -7.20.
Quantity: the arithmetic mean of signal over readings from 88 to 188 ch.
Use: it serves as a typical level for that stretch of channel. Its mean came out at 7.12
